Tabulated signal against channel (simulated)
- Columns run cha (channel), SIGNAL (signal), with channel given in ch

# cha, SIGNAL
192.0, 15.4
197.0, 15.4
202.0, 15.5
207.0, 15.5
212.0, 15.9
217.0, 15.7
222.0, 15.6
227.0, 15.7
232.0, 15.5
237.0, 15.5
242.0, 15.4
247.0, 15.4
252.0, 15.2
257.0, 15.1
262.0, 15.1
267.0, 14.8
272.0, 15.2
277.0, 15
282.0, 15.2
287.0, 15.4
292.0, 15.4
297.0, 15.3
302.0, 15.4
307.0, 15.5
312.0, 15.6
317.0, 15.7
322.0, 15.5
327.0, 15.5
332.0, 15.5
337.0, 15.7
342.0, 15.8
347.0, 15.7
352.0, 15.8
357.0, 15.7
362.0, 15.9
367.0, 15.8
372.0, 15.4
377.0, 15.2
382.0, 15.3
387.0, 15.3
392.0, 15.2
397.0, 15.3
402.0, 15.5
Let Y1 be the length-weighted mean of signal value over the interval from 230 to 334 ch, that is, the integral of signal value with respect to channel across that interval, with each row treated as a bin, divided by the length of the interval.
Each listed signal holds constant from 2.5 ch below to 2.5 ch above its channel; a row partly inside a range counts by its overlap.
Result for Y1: 15.3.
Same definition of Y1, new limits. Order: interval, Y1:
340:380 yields 15.7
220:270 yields 15.3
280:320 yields 15.4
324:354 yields 15.7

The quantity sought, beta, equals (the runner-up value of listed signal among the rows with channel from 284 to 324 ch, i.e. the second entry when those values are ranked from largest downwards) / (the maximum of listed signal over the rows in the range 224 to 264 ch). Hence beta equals 0.99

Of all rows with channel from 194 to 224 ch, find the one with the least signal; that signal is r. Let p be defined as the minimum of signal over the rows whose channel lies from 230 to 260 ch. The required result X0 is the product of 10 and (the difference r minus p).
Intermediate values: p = 15.1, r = 15.4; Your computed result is 3.0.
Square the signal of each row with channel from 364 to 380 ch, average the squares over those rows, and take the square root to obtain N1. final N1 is 15.5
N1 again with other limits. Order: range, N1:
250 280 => 15.1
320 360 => 15.7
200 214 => 15.6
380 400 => 15.3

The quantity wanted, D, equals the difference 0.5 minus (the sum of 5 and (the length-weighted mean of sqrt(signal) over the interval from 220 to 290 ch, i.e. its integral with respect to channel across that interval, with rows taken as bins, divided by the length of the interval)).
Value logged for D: -8.41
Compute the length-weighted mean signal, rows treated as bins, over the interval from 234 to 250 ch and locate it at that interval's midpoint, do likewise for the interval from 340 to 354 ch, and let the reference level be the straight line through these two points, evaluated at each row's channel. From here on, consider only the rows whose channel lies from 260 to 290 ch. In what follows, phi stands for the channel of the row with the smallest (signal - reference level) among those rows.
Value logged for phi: 267.0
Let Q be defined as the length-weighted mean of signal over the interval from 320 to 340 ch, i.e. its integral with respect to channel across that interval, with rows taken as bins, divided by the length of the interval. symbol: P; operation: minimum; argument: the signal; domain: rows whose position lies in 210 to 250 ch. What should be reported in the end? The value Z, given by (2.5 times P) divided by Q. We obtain 2.47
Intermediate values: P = 15.4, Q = 15.6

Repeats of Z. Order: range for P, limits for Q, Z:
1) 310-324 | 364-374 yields 2.48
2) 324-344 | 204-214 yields 2.47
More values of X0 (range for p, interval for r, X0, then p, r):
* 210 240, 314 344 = 0.0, 15.5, 15.5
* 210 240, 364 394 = -3.0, 15.5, 15.2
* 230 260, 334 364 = 6.0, 15.1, 15.7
